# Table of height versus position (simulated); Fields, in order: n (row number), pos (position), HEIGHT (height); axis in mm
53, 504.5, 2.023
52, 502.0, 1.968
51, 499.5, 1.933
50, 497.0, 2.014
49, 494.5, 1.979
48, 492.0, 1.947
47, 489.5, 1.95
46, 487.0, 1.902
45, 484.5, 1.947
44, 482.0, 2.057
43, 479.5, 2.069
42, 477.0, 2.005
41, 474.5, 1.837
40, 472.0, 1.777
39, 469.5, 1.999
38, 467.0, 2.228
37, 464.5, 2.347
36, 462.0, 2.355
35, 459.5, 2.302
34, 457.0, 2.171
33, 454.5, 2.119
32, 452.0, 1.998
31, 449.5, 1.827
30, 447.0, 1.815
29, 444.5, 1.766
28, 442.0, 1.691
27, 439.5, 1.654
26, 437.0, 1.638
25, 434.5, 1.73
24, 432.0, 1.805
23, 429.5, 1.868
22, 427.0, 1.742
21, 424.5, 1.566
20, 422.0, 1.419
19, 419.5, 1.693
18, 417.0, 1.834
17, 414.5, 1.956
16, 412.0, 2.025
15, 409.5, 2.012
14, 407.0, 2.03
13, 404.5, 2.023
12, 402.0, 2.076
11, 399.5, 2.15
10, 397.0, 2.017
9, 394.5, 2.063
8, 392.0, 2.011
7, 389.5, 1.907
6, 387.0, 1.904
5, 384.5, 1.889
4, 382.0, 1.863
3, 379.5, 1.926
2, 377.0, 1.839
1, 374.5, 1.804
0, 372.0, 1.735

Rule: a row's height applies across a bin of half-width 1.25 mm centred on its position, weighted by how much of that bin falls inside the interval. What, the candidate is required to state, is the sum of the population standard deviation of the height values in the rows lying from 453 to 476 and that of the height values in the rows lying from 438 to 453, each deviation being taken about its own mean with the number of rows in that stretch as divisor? 0.31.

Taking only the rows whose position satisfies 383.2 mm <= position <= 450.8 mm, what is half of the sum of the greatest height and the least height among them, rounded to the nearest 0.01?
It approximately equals 1.78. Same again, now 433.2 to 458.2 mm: 1.90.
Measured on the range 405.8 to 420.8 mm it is 1.86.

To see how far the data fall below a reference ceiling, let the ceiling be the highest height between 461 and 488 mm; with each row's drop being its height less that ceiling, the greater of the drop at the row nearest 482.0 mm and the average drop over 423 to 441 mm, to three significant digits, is -0.298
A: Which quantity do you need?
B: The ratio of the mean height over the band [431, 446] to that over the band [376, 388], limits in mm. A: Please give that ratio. 0.91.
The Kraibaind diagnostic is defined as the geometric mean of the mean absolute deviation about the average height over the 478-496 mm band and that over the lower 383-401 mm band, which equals 0.062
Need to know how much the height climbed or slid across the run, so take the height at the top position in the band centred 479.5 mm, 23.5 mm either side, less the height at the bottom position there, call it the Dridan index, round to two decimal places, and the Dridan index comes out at -0.20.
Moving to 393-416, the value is -0.11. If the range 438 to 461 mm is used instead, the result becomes 0.65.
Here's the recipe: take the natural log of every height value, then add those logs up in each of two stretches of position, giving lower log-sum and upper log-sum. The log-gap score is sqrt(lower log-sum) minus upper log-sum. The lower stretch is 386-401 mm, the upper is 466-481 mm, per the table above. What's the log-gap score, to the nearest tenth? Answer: -2.1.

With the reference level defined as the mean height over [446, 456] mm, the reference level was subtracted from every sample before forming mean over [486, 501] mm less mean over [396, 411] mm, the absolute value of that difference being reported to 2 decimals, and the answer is 0.10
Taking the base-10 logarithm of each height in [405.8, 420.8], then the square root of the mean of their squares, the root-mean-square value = 0.285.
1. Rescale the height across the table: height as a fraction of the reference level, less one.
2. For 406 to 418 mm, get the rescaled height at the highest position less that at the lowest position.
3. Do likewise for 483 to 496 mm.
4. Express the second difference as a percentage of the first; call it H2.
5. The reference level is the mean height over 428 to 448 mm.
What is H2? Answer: -16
